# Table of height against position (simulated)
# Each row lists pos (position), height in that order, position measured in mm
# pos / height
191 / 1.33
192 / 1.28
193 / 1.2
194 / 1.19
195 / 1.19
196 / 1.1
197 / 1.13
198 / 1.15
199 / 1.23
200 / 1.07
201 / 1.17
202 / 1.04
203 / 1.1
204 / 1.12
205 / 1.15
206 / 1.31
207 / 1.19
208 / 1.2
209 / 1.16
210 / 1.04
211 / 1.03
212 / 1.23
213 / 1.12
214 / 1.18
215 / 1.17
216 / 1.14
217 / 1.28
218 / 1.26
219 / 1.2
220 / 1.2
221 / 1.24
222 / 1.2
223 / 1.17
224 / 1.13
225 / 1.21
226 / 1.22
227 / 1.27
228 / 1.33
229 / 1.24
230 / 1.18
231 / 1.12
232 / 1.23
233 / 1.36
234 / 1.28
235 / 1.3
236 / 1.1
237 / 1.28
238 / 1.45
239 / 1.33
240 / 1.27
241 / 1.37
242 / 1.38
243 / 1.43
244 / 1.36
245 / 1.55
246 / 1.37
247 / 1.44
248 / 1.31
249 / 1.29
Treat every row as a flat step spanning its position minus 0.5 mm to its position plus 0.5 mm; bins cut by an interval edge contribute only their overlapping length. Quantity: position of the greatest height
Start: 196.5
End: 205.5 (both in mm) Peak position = 199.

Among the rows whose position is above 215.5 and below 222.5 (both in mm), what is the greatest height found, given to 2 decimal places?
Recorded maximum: 1.28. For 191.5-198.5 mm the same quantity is 1.28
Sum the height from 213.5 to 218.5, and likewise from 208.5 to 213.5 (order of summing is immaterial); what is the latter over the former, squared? 0.86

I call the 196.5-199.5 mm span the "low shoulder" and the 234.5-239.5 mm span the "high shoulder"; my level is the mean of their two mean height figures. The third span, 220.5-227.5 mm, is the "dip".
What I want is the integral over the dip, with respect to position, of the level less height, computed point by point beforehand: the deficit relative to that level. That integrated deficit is 0.2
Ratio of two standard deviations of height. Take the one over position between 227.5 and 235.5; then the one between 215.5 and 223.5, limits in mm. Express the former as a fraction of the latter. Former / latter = 1.7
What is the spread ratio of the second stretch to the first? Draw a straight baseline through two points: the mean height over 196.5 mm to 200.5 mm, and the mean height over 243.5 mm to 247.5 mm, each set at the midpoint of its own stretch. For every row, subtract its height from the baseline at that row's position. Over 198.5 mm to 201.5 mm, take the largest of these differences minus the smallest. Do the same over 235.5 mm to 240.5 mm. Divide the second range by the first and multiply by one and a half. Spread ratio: 3.1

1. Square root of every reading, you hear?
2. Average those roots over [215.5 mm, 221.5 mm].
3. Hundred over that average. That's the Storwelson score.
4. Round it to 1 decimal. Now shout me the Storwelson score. 90.6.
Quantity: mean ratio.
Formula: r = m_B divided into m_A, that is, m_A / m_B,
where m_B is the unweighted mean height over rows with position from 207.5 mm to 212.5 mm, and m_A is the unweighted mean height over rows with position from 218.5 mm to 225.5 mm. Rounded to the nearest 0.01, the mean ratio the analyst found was 1.05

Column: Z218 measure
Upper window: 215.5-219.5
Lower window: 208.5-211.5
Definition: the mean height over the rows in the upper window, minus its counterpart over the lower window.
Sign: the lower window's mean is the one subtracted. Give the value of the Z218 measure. 0.14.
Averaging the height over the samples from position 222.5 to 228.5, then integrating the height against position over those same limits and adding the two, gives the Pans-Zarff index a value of 8.55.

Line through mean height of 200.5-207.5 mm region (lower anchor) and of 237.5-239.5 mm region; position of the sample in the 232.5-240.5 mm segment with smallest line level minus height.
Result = 238 mm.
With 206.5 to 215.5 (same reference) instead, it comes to 212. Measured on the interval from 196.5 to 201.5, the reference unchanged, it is 199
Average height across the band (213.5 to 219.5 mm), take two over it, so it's 1.66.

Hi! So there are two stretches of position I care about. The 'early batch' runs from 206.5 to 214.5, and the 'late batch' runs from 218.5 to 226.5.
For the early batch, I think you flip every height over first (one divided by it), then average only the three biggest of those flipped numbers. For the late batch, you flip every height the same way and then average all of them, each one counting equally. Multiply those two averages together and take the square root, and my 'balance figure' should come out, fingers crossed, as 0.89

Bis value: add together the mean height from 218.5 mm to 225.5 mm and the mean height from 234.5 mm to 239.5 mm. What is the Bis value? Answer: 2.48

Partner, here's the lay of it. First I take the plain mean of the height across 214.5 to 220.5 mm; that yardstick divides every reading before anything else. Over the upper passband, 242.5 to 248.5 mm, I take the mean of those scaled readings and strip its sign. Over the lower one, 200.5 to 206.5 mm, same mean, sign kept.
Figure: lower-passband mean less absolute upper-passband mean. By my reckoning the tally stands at -0.22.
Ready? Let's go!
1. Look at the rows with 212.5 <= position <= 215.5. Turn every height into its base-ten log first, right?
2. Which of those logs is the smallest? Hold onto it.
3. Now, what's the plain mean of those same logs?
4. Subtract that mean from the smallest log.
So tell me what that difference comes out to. -0.014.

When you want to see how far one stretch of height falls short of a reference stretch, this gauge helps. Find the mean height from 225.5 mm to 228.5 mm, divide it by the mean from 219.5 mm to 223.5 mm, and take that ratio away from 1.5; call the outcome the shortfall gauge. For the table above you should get 0.44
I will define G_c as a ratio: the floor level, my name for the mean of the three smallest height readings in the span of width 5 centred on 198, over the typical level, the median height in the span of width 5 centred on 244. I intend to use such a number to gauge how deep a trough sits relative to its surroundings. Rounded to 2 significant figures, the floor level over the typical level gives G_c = 0.80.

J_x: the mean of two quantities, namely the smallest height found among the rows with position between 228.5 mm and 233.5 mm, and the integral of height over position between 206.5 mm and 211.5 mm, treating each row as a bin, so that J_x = 3.37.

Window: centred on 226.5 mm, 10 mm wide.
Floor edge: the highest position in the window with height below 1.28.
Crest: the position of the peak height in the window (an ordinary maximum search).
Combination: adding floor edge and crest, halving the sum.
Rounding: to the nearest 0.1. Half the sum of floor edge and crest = 229.5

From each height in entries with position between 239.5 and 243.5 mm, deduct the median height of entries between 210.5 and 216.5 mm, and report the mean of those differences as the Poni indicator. 0.21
